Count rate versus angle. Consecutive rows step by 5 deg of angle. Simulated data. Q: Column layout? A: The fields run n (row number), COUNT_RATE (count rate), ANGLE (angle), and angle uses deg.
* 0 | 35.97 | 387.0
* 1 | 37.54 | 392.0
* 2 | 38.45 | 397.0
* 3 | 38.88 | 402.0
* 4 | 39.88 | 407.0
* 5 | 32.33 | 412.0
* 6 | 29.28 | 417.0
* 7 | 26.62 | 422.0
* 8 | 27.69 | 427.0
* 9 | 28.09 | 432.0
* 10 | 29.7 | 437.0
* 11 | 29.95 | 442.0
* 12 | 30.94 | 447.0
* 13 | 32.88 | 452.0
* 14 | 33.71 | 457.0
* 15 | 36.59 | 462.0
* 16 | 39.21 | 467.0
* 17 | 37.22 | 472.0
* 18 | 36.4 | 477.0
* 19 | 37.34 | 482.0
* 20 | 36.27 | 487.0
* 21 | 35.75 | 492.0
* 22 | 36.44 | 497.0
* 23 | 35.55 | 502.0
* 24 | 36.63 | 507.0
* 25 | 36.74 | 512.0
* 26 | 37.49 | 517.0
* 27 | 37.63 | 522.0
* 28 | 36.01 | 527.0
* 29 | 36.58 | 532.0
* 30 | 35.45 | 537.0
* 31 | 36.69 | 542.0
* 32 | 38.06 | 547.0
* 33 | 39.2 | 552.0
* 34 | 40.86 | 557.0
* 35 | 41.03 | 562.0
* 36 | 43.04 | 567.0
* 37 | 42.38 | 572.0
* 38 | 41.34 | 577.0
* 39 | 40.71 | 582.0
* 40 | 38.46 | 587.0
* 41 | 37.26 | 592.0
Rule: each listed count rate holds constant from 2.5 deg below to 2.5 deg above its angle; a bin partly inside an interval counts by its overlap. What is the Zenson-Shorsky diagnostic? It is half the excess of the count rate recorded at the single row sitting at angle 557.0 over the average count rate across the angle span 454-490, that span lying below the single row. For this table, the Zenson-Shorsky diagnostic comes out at 2.1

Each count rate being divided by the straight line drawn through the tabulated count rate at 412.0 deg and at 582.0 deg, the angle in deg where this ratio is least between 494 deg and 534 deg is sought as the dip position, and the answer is 527.0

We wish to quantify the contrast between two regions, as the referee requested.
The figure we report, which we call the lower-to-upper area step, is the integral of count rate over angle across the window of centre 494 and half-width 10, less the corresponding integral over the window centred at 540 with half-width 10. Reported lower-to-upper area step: -14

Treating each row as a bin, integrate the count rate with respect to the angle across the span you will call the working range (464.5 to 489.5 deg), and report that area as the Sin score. 932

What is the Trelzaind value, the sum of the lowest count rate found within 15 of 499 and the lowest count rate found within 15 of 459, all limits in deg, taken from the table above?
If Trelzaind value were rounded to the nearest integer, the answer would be 66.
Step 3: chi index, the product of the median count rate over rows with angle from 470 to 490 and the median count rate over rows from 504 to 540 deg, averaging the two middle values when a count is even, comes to 1348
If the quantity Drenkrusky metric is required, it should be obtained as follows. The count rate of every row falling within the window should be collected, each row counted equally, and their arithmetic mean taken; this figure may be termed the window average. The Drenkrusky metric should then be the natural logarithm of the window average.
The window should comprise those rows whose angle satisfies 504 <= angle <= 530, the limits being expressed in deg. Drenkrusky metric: 3.61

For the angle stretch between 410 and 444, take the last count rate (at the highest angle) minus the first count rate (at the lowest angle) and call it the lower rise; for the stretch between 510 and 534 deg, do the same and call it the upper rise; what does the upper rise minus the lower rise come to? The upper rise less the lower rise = 2.2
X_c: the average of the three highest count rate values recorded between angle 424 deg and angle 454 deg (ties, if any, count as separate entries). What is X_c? 31.3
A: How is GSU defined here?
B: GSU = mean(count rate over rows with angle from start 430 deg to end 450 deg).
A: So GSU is 30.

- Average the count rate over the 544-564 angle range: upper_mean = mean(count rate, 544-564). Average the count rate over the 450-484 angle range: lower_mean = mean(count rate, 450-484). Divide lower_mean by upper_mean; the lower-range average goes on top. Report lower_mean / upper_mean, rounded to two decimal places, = 0.91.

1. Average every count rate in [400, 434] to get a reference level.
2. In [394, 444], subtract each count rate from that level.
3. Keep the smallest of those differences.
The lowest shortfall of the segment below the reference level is -8.1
